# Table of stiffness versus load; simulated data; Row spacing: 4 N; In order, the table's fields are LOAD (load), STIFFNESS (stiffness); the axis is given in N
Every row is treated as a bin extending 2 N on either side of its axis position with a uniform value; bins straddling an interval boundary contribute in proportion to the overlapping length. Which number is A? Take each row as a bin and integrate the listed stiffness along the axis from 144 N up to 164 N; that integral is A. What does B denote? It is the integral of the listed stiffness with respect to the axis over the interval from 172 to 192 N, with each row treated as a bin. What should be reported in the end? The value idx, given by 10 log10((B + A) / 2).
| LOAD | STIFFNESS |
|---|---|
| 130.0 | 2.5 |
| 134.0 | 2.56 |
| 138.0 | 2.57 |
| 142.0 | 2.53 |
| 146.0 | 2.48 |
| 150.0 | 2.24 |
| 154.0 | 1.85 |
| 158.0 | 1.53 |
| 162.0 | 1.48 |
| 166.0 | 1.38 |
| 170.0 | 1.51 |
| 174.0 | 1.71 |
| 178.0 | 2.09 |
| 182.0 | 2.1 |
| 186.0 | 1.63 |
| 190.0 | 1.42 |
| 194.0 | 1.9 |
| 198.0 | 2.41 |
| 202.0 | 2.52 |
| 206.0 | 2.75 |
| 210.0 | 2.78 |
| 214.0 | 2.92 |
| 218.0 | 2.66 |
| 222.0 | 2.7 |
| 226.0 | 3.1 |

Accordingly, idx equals 15.7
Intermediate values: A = 38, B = 35.8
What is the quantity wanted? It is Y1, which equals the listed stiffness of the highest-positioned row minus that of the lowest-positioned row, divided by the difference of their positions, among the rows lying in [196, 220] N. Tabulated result 0.01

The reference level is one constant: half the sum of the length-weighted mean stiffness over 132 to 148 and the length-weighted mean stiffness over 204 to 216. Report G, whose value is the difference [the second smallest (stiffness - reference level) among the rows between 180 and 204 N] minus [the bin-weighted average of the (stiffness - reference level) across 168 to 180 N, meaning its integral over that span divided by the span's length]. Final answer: -0.1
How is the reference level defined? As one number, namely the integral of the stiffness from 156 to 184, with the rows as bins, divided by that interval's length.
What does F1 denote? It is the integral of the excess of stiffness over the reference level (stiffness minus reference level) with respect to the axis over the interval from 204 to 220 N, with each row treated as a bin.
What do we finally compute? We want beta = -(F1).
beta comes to -17.5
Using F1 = 17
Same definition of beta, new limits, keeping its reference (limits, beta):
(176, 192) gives -2.0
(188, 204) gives -6.0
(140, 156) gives -9.4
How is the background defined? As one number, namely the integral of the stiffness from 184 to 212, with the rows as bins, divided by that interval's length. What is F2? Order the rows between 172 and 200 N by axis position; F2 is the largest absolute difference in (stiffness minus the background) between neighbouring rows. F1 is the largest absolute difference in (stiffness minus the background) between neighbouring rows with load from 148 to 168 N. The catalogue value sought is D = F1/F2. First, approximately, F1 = 0.390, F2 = 0.51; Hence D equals 0.8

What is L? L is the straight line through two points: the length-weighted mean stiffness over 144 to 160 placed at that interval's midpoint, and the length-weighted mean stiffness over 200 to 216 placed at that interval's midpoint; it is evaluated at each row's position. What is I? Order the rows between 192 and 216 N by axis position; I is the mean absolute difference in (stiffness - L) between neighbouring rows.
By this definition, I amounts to 0.16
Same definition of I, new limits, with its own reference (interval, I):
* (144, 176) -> 0.23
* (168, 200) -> 0.31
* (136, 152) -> 0.16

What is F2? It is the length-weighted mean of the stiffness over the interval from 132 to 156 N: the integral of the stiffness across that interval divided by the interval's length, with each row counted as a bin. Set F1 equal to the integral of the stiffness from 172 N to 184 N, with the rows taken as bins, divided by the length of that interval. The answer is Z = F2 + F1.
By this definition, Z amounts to 4.3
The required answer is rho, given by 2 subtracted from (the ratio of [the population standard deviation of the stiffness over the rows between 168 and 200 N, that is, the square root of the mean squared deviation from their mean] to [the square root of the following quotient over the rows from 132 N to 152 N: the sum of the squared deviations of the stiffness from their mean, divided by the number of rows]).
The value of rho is 0.6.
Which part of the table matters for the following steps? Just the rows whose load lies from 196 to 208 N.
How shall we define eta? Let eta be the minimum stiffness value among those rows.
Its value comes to 2.41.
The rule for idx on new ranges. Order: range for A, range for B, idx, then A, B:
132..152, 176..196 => 16.3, 50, 36.6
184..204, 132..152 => 16.5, 40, 49.5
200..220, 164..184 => 16.5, 55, 35.2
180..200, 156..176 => 15.3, 38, 30.4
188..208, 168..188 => 16.0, 44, 36.2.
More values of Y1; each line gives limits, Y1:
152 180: 0.01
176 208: 0.02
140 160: -0.06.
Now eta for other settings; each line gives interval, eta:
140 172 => 1.38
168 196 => 1.42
